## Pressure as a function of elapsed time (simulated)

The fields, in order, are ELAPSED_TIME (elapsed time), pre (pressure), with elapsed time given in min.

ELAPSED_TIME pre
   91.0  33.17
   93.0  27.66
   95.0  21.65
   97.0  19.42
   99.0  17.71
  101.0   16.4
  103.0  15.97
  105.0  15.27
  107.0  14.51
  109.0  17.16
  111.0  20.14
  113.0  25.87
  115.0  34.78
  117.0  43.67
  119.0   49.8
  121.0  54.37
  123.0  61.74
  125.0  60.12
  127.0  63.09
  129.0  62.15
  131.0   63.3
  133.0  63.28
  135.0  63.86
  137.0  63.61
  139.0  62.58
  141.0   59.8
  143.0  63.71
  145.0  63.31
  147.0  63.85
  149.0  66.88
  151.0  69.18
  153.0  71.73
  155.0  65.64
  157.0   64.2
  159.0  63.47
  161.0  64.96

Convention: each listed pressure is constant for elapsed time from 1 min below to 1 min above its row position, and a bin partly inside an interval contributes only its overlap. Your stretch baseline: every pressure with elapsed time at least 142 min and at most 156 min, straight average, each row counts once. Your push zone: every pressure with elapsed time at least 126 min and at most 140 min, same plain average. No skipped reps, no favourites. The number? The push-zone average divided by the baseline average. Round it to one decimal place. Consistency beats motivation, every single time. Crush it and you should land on 1.0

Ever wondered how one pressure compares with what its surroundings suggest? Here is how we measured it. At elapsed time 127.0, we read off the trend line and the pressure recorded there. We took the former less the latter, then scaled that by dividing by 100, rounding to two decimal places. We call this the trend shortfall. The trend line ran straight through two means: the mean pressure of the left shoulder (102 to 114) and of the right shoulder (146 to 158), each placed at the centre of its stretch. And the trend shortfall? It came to -0.24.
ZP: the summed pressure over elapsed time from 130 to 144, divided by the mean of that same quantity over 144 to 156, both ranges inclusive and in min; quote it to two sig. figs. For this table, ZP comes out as 6.6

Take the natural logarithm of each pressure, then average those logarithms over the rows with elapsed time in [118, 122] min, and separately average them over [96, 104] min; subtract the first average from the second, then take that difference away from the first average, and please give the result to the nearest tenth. 5.1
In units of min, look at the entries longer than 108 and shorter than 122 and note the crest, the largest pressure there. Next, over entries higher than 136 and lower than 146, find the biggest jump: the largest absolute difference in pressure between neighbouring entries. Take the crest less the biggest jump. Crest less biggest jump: 50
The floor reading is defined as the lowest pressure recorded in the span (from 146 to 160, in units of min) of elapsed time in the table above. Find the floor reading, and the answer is 63.47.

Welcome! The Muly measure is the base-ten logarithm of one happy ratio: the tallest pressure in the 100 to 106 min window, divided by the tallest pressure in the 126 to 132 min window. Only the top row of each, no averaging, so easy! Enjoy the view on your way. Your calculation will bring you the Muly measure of -0.59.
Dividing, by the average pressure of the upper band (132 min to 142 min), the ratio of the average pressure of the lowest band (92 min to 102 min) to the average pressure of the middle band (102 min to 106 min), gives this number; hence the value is 0.021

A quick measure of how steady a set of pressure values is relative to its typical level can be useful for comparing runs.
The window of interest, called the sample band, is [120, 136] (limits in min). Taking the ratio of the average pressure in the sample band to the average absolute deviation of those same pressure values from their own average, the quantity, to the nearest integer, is 29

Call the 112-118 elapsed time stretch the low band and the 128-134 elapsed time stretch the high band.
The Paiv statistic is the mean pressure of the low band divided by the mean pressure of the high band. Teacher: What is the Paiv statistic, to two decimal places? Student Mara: 0.55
